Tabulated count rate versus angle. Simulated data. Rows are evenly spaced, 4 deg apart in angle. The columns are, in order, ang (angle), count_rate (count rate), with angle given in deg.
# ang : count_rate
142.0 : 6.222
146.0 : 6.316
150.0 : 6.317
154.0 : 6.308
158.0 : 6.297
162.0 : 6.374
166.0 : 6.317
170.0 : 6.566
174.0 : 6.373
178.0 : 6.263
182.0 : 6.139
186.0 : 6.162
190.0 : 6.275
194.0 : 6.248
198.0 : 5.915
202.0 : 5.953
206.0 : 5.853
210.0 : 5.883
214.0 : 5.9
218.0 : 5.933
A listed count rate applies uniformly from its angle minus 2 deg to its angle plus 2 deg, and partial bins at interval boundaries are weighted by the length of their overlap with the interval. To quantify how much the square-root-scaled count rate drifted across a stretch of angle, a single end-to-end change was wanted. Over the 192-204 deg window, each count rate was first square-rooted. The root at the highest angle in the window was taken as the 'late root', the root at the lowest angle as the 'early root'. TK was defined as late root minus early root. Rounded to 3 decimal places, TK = -0.060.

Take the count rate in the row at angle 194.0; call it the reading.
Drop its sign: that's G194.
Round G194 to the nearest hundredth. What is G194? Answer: 6.25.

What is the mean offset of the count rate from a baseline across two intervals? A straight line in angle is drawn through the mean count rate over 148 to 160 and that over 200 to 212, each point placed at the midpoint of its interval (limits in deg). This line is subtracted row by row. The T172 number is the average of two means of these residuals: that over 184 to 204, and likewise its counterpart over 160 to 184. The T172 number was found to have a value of 0.15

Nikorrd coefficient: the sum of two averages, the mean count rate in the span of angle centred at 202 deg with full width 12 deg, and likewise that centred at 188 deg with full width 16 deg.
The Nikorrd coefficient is 12.1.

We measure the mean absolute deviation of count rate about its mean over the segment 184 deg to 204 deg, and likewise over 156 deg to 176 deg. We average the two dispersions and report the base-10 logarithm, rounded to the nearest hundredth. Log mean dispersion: -0.97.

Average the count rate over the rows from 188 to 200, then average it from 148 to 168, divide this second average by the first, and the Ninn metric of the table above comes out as 1.03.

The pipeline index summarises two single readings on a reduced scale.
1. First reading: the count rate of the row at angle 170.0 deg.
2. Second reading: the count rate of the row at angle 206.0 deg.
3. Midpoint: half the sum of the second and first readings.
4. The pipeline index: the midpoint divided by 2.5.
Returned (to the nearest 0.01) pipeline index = 2.48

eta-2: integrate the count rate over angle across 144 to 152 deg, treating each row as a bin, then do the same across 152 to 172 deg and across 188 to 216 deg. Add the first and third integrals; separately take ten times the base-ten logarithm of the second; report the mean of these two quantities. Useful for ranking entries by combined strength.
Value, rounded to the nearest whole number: 120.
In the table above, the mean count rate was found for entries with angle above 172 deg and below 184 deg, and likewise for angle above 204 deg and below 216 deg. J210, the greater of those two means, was 6.26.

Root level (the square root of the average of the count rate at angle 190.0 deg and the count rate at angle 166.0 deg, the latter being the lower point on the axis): 2.51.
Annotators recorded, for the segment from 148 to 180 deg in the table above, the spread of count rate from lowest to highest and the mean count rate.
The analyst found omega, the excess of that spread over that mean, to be -6.0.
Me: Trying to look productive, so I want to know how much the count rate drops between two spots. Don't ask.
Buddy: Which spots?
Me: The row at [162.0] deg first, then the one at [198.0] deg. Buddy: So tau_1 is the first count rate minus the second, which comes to 0.46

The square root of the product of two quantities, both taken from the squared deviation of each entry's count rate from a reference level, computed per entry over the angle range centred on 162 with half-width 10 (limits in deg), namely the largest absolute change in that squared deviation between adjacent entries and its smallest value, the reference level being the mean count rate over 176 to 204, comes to 0.06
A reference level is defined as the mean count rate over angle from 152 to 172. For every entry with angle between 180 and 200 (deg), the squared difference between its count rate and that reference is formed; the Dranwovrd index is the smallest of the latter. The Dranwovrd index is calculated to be 0.0095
